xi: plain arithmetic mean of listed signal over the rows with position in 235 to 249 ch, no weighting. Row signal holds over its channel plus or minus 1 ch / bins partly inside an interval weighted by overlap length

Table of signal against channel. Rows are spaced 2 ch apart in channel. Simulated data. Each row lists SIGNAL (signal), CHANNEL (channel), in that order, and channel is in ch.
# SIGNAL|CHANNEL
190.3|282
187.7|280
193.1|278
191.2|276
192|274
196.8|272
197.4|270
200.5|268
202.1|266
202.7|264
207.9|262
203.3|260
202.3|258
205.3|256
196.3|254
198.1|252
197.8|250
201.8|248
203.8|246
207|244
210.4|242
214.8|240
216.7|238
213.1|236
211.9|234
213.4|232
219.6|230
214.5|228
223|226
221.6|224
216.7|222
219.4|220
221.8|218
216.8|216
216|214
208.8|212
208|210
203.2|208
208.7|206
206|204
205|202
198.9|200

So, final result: 210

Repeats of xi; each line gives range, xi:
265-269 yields 201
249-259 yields 200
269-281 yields 193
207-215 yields 209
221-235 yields 217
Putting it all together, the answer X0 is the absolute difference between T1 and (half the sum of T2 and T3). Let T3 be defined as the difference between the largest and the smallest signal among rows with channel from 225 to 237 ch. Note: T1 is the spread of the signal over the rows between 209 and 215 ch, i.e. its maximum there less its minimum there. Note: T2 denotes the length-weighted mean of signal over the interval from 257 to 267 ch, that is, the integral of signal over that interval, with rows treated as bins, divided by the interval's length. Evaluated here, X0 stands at 99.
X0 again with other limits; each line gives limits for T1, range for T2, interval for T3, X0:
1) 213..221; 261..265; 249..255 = 98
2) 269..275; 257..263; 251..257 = 101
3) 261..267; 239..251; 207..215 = 104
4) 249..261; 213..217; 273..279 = 100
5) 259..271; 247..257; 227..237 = 93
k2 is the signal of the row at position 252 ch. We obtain 198.1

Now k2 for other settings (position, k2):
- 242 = 210.4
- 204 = 206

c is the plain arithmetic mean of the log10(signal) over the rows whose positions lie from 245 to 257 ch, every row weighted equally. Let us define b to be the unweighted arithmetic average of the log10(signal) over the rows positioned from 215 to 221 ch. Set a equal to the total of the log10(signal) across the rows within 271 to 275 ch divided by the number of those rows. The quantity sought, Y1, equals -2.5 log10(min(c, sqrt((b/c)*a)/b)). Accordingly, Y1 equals 0.465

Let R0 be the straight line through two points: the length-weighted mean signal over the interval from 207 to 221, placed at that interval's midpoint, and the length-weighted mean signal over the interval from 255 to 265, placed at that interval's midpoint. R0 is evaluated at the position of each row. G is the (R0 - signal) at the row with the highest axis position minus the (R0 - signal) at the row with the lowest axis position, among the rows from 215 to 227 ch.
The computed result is -8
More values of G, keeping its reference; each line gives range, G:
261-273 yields 9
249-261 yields -7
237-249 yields 13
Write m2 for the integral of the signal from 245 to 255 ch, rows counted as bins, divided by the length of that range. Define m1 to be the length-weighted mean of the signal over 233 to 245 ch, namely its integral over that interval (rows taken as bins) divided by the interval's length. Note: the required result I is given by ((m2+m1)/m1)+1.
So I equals 2.94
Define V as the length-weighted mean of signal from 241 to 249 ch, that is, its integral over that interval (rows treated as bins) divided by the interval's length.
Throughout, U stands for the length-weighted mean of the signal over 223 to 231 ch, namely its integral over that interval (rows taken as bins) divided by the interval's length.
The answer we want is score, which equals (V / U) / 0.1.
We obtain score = 9.4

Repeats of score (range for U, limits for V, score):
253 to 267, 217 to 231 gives 10.8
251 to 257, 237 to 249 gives 10.5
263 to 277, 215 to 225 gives 11.1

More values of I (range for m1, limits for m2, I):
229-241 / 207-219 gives 2.99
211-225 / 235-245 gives 2.98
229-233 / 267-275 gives 2.91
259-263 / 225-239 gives 3.05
